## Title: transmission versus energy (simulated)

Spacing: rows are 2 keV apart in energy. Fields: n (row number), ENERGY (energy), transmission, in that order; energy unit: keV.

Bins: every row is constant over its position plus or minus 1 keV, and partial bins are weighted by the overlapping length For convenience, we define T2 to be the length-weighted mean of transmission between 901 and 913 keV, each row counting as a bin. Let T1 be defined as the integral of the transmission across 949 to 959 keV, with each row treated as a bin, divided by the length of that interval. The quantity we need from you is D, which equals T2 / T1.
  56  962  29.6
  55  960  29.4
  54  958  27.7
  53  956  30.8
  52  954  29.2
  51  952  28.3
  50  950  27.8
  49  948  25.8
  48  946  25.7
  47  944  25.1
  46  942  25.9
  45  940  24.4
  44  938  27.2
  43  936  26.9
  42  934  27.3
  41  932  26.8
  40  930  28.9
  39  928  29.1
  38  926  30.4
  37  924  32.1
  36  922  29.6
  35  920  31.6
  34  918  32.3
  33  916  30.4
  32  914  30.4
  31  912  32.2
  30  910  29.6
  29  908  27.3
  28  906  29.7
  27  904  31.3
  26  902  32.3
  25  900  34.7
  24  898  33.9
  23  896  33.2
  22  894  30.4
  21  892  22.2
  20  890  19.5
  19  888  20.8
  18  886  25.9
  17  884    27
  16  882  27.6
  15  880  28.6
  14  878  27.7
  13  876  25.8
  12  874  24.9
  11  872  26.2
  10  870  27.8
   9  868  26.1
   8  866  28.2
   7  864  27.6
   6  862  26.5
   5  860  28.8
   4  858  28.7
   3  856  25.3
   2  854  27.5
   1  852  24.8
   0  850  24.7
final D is 1.06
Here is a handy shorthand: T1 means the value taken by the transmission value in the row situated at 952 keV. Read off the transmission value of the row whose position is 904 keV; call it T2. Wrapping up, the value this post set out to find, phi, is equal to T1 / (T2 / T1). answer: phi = 26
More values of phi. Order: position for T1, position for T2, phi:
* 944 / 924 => 20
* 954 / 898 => 25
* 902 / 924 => 33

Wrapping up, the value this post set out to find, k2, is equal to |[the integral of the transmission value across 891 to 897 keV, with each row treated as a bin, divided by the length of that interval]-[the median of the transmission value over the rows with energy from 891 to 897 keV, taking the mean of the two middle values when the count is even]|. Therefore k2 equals 1.80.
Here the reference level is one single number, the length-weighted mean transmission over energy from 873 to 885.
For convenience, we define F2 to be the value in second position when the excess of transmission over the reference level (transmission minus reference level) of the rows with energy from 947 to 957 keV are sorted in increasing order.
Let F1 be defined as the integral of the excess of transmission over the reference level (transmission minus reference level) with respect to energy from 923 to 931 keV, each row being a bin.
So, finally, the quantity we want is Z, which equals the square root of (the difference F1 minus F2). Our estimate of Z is 5.0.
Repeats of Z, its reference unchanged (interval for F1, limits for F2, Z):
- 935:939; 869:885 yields 1.3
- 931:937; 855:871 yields 1.1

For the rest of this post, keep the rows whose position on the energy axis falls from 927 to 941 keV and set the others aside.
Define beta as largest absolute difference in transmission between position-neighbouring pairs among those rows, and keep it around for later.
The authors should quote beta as 2.80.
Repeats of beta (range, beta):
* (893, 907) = 2.80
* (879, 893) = 5.10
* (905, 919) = 2.60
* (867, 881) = 1.90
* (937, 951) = 2.80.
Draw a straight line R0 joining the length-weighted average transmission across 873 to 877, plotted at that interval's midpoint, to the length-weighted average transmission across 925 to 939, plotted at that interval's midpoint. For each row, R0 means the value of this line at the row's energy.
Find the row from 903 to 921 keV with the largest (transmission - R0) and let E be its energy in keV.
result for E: 912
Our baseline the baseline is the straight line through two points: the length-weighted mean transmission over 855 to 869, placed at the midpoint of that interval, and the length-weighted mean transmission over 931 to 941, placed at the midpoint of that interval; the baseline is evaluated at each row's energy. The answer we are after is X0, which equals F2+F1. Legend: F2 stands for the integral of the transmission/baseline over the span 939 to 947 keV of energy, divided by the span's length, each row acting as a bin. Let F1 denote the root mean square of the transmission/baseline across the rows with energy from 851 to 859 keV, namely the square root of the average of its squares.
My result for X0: 1.93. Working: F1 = 0.97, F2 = 0.96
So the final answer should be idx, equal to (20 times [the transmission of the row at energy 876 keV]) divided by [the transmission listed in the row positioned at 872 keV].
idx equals 19.7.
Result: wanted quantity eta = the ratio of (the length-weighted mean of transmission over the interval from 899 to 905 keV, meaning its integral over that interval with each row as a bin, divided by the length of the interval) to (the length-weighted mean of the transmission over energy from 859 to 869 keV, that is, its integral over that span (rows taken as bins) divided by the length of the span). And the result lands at 1.19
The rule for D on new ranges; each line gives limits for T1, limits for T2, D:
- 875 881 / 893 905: 1.19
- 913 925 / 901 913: 0.98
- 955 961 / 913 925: 1.06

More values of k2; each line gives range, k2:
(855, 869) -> 0.29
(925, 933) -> 0.20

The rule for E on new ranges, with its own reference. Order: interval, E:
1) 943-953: 952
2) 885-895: 894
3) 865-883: 866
